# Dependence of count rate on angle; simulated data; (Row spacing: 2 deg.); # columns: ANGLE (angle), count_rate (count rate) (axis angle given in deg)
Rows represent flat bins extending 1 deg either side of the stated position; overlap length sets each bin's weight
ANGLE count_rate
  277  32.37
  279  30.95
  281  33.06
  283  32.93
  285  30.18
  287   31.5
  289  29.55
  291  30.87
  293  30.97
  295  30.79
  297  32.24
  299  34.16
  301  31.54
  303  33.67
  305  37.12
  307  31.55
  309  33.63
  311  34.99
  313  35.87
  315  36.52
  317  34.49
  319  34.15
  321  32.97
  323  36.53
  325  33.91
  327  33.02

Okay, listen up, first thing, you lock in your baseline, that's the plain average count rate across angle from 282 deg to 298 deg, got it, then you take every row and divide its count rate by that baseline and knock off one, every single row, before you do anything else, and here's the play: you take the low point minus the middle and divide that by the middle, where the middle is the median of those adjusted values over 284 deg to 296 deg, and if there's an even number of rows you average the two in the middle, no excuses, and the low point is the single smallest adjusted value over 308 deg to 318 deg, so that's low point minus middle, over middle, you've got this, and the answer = -9.4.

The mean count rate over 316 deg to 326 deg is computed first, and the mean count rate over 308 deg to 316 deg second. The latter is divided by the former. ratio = 1.02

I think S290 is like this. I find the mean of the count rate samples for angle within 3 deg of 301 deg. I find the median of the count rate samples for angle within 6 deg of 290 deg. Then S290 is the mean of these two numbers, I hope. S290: 32.0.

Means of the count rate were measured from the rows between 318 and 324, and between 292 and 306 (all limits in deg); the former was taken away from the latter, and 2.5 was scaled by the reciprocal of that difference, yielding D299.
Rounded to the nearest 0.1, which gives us -1.5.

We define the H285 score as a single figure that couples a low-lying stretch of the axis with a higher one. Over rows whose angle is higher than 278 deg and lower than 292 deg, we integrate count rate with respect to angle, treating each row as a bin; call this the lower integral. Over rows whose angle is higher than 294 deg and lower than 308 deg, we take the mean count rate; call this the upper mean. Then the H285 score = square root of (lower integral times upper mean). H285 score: 120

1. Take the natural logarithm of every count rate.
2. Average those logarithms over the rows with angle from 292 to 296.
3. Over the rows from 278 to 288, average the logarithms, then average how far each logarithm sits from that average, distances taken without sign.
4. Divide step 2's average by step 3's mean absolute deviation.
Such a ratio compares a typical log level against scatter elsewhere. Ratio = 107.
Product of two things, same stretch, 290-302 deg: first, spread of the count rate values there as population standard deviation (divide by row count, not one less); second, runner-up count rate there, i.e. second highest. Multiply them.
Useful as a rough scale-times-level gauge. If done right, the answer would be 38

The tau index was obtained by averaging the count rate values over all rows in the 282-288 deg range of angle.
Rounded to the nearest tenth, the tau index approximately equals 31.5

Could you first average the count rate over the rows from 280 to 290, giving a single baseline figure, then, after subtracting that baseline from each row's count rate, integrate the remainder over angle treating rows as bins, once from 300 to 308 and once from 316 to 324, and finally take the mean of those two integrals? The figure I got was 20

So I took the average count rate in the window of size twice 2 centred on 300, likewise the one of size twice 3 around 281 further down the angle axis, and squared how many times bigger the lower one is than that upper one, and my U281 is 0.97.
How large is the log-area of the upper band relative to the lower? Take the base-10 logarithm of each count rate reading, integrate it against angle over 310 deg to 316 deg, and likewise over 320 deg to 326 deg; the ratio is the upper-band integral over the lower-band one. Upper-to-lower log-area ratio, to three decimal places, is 0.989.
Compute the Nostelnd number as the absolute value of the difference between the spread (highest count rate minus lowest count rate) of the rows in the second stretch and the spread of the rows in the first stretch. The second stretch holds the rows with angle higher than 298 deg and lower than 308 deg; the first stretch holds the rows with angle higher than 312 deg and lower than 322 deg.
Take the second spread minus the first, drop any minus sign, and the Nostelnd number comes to 2.0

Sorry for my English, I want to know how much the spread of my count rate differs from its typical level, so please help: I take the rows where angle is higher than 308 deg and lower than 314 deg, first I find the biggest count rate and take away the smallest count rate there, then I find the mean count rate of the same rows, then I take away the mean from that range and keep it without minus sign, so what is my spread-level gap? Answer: 32.6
